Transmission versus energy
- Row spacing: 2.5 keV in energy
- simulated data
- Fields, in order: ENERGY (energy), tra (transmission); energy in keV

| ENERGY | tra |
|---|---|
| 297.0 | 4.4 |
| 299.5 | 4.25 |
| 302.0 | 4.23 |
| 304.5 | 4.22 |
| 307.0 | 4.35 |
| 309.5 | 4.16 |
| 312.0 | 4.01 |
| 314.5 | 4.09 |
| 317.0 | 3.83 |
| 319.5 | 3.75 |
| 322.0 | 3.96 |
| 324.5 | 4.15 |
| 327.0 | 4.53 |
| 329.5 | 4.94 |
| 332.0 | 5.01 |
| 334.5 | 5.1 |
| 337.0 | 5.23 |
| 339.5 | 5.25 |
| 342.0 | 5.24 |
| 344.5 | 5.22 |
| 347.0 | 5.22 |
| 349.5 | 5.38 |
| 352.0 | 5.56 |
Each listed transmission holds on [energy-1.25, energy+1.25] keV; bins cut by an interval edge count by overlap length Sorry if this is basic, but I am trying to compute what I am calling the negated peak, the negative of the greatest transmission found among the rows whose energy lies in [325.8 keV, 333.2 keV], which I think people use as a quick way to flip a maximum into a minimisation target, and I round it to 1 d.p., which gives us -5.0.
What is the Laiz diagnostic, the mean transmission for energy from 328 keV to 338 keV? 5.1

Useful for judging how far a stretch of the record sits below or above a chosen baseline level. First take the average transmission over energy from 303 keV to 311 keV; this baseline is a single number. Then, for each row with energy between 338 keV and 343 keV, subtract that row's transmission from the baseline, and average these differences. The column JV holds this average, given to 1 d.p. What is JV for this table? -1.0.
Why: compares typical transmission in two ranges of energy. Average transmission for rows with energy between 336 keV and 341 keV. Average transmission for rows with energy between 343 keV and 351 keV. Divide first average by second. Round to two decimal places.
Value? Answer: 0.99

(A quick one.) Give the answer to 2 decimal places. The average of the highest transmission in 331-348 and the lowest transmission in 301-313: 4.63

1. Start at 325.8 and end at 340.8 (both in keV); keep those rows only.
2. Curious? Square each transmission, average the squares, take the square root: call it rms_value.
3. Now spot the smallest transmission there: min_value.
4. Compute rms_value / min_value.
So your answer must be 1.11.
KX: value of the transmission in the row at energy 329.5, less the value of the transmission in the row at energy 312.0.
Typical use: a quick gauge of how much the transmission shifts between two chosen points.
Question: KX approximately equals 0.9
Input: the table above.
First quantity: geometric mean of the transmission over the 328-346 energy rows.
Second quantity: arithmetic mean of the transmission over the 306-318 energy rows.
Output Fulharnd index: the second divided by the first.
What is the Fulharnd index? 0.80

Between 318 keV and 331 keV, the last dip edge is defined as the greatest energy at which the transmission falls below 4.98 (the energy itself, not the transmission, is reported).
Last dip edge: 329.5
